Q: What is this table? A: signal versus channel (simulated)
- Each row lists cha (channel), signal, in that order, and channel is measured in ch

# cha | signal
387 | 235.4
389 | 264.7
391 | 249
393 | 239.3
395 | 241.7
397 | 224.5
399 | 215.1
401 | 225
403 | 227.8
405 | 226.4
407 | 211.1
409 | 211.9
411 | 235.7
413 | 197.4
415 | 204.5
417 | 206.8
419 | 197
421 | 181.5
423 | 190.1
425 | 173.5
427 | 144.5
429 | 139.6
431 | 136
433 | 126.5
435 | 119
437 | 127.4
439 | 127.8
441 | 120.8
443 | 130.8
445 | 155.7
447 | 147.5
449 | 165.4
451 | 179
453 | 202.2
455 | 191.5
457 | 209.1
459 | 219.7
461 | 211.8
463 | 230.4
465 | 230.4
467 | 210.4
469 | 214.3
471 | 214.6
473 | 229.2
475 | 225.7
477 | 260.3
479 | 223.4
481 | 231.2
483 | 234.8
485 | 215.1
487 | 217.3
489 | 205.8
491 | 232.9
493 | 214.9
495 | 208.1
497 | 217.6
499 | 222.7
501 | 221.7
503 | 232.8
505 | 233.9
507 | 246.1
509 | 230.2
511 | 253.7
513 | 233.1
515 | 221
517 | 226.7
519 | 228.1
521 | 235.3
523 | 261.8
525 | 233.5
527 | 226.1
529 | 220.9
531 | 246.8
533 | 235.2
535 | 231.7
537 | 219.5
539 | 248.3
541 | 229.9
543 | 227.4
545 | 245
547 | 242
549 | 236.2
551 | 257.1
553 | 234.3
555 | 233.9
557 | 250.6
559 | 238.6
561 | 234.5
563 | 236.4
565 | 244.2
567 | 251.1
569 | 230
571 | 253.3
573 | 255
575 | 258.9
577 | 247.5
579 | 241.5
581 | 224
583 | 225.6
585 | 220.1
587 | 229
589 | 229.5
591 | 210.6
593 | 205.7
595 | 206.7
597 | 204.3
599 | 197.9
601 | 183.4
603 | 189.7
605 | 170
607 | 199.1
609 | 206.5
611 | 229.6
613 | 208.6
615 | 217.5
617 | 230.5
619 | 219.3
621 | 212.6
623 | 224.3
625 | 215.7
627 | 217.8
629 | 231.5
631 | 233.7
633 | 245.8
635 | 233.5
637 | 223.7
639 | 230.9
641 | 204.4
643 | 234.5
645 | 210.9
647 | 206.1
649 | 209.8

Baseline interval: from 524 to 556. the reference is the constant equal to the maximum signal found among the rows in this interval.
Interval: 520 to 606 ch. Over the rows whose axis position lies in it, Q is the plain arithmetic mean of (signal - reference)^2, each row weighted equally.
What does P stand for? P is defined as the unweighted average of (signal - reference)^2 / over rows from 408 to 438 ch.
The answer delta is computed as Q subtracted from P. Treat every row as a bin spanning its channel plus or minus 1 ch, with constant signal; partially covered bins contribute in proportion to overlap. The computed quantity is 7293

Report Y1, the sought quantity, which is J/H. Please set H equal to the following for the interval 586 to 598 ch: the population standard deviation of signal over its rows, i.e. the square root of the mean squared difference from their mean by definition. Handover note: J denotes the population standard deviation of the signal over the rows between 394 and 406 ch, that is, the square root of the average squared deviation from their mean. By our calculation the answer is 0.73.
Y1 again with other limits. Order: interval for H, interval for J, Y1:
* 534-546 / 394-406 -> 0.78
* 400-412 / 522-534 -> 1.54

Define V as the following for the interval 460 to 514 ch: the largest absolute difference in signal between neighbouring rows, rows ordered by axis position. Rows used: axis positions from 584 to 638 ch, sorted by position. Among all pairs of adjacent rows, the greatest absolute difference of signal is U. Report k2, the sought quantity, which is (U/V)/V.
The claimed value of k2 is 0.0214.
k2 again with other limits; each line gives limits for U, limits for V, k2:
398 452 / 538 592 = 0.0705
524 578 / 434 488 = 0.0212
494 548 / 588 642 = 0.0340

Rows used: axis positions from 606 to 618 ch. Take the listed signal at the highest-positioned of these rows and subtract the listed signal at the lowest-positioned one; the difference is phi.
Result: 31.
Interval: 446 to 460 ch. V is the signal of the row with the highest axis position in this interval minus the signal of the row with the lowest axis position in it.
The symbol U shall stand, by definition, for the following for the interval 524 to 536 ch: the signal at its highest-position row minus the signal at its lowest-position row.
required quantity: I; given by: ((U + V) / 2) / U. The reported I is -20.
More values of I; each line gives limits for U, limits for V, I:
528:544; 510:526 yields -1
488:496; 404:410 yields -3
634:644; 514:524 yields 21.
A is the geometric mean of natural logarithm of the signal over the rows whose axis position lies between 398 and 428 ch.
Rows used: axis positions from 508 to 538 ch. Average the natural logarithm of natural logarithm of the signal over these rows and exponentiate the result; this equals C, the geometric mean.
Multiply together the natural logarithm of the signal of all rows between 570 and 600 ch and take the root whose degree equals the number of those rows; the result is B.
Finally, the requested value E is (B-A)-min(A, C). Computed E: -5.19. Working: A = 5.31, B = 5.42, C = 5.5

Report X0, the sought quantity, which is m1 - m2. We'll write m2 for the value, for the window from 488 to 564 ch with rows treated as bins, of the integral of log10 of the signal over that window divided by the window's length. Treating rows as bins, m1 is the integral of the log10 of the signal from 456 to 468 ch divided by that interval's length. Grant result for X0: -0.027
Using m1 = 2.34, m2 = 2.37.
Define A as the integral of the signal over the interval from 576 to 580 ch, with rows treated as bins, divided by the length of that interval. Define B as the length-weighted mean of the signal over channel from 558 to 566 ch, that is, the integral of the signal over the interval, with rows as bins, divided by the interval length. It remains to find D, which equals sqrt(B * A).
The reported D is 241.4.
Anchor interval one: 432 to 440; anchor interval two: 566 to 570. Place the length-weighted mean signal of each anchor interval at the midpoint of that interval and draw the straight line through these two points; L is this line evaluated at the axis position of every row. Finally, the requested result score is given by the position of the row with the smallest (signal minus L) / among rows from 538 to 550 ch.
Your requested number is 543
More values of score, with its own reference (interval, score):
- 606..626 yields 607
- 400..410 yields 409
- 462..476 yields 467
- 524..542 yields 537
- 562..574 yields 569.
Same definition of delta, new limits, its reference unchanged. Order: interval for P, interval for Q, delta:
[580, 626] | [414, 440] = -8197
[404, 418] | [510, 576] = 1591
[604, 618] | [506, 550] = 2109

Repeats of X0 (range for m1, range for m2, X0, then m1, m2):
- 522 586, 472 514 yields 0.020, 2.38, 2.36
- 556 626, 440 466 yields 0.090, 2.35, 2.26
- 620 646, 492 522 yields -0.007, 2.35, 2.36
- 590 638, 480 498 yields -0.014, 2.33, 2.34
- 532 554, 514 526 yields 0.005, 2.37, 2.37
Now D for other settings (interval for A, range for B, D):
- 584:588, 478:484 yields 227.2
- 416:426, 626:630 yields 206.5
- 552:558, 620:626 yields 228.3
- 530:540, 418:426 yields 209.4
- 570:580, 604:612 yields 224.9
